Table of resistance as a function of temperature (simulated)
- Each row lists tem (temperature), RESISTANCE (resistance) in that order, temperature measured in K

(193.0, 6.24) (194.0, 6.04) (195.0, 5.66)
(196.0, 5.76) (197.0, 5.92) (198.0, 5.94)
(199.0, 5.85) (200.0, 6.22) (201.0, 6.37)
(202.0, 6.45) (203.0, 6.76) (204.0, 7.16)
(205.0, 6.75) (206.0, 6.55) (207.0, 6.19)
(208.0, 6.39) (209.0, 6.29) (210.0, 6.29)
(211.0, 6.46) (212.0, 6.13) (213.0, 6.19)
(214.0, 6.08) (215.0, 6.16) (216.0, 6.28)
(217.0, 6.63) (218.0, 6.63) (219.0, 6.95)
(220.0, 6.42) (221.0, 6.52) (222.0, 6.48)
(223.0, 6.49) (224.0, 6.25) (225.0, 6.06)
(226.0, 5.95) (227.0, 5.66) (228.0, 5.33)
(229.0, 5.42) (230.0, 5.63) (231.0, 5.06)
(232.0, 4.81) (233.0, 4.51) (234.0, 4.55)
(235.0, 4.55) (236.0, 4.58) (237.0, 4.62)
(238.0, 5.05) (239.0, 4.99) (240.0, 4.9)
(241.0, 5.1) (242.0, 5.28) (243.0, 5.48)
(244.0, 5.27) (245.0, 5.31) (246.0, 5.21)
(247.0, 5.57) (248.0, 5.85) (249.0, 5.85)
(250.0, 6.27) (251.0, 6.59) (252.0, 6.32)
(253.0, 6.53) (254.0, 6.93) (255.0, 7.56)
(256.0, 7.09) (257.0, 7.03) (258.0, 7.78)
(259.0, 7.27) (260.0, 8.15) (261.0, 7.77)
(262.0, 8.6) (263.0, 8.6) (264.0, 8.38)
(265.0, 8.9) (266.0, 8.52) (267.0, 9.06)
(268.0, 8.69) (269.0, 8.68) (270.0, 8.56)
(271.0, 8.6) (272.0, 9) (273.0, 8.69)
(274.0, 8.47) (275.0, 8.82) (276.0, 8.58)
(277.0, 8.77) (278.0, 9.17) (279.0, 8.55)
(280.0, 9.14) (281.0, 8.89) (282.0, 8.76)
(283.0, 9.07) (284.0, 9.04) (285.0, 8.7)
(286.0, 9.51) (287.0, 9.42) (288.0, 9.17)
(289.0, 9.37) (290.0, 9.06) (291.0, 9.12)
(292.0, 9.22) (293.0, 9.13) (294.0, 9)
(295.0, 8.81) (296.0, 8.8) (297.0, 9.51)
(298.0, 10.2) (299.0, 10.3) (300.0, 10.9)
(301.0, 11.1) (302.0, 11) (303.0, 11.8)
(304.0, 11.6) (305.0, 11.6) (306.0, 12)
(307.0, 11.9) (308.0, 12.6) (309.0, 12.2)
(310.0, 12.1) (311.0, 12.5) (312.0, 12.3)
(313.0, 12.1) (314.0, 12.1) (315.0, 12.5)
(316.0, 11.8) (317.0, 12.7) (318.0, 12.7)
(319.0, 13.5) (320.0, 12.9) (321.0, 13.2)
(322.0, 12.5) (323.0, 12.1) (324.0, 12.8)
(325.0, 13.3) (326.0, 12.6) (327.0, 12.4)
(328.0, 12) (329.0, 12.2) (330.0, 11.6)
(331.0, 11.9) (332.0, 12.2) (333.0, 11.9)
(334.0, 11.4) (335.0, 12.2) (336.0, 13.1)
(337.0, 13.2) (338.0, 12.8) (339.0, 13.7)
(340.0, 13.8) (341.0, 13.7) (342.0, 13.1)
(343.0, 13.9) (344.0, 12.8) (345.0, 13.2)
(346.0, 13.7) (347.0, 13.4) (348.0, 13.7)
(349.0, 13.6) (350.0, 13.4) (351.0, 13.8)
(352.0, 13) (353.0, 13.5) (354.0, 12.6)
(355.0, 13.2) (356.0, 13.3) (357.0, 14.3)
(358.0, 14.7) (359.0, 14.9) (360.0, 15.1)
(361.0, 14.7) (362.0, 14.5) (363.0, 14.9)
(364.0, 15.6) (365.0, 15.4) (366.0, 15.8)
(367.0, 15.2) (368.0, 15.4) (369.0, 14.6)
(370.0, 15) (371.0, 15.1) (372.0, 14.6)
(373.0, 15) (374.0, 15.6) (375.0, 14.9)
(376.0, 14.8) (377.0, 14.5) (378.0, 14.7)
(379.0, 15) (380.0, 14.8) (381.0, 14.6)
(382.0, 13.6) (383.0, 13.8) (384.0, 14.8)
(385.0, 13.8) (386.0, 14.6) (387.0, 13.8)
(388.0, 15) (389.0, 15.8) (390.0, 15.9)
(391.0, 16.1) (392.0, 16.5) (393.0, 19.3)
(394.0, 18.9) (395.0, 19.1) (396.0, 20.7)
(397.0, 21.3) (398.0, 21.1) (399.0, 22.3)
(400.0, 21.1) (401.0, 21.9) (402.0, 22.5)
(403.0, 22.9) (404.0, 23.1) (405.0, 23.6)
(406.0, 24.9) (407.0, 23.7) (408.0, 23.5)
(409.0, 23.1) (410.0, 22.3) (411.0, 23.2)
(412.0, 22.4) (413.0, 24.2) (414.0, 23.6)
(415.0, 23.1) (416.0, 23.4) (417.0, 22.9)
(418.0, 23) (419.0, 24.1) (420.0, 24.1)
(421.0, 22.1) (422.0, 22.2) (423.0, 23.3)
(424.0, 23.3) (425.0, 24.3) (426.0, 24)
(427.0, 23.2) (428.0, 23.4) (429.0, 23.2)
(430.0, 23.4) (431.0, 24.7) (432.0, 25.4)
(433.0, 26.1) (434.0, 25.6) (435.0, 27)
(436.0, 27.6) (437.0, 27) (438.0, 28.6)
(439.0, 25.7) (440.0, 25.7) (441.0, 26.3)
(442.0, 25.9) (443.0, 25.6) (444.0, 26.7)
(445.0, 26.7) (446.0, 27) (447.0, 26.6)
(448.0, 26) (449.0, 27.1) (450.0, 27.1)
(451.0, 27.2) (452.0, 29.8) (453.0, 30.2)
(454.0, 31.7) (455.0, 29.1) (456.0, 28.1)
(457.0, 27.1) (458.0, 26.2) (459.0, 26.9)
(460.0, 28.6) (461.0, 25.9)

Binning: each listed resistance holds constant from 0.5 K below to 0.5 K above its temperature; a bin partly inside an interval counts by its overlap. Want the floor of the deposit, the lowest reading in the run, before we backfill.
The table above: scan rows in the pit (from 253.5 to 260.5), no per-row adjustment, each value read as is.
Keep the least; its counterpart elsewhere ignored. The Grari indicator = 6.93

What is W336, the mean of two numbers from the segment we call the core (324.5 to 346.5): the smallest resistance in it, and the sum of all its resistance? 146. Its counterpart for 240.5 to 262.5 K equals 74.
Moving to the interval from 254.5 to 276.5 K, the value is 95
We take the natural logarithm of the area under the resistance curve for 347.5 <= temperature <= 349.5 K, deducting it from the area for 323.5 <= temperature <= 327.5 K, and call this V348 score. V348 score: 48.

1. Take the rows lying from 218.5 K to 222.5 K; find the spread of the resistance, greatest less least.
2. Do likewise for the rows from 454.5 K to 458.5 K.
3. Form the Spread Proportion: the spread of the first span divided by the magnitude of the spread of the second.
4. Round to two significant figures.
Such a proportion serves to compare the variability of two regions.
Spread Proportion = 0.18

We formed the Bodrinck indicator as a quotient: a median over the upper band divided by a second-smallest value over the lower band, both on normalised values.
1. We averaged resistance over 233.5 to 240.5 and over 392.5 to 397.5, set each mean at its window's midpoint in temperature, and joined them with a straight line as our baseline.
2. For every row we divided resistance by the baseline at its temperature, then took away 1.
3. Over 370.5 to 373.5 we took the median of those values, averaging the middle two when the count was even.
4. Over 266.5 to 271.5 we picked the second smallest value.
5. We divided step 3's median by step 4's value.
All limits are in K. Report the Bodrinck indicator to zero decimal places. -2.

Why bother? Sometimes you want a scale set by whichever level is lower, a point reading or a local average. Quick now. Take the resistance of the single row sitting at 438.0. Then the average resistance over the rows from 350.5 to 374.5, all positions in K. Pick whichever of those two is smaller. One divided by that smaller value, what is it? 0.069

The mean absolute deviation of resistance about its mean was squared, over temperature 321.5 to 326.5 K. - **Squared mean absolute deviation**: 0.10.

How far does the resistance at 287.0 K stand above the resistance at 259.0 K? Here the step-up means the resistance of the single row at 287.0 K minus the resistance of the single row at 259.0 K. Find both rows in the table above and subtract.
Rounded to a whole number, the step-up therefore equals 2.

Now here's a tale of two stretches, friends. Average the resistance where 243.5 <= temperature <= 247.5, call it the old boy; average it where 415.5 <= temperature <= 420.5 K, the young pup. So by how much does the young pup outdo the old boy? 18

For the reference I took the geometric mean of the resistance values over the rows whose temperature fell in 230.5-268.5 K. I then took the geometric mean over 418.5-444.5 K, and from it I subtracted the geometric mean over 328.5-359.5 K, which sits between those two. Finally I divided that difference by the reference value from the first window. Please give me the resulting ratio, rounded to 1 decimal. 1.9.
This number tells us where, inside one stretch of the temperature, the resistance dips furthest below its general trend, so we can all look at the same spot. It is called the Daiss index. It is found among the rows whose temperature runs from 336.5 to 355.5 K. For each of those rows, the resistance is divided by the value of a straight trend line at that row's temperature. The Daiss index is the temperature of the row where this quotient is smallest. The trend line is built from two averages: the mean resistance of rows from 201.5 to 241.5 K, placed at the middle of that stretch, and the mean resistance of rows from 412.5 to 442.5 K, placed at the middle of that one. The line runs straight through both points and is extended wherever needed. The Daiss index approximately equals 354.0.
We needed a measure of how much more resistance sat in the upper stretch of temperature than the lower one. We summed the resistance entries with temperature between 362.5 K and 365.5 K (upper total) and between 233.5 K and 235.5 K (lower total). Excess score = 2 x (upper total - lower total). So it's 74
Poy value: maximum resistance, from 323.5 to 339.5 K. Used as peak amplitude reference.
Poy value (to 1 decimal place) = 13.7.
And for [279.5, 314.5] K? 12.6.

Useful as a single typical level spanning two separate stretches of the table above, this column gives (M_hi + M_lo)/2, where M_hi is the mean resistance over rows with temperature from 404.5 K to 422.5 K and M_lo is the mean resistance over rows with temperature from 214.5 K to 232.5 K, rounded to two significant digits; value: 15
